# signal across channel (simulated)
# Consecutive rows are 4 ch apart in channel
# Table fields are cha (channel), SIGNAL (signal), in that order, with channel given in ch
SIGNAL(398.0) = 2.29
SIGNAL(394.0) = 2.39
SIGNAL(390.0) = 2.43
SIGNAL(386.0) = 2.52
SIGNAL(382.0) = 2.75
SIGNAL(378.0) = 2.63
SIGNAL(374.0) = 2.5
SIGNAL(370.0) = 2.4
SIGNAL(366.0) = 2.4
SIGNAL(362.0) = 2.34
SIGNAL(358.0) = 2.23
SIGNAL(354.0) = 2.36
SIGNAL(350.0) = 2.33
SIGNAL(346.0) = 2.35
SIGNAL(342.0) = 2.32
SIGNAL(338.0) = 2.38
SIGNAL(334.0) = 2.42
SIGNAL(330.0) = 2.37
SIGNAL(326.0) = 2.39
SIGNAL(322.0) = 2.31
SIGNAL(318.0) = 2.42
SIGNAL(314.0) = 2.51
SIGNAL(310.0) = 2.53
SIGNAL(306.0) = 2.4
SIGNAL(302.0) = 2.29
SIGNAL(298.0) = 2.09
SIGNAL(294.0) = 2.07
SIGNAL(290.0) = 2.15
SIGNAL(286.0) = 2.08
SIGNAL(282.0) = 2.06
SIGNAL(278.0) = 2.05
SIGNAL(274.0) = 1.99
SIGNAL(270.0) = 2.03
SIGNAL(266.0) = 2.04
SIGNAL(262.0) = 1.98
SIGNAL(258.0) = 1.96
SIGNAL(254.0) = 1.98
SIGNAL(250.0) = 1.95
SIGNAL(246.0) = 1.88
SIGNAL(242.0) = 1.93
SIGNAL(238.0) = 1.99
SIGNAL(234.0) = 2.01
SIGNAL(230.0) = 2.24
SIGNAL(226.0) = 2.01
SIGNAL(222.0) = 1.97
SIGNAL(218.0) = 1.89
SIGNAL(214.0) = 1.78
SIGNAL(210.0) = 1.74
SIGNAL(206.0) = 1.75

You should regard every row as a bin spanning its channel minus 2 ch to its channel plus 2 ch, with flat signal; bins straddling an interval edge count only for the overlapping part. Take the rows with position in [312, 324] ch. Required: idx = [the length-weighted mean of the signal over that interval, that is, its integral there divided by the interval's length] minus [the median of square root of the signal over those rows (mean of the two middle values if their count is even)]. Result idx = 0.86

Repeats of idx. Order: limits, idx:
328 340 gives 0.85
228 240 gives 0.66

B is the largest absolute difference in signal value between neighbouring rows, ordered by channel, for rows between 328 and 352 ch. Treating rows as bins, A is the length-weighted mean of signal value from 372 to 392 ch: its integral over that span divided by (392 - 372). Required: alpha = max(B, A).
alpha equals 2.57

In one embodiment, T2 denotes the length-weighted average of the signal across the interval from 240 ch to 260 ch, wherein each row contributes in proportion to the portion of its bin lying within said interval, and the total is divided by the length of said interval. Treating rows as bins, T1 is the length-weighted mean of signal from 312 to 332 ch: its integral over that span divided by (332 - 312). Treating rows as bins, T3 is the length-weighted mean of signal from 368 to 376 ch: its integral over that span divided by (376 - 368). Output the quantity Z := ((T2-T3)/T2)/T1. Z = -0.11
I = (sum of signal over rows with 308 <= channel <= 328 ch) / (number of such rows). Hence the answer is 2.4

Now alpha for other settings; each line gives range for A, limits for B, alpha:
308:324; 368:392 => 2.44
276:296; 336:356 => 2.08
